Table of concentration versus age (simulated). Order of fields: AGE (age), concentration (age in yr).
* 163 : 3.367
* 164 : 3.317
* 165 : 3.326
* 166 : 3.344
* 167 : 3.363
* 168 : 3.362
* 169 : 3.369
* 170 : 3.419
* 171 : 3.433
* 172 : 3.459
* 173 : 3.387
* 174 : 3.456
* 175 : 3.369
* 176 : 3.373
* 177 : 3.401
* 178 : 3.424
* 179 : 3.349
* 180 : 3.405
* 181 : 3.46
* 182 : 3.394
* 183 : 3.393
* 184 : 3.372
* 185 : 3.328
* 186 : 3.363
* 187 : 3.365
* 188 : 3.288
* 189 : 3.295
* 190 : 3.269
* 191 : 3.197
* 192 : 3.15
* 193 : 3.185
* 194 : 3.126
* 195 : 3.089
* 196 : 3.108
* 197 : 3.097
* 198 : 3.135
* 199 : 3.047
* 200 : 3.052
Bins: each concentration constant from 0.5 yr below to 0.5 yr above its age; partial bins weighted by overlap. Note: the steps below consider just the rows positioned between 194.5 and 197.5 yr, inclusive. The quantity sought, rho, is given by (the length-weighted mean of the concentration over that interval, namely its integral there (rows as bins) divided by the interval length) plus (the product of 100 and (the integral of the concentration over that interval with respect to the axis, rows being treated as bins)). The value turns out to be 932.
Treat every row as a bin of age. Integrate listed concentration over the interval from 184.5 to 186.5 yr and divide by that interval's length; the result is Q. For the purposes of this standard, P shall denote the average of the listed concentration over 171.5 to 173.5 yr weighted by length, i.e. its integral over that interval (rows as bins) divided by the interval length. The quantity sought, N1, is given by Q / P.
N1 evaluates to 0.98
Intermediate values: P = 3.42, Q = 3.35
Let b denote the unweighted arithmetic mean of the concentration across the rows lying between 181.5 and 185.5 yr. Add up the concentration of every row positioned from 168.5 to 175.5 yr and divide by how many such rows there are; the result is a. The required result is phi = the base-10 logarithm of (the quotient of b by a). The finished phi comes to -0.01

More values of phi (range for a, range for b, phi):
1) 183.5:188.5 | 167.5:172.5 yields 0.01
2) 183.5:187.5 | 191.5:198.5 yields -0.03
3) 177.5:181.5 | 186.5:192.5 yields -0.02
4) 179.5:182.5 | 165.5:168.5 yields -0.01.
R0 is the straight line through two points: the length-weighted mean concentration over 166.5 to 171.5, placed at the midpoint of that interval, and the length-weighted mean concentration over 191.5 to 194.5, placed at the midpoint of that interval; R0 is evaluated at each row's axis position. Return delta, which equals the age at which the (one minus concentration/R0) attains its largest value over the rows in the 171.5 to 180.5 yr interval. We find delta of 173 yr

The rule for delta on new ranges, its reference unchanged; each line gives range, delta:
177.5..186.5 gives 179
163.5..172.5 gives 164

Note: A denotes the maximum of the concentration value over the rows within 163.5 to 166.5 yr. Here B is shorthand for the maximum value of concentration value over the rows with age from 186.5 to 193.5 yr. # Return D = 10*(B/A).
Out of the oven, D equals 10.1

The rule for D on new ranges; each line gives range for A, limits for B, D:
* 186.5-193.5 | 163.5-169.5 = 10.0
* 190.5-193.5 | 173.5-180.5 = 10.8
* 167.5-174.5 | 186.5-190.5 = 9.7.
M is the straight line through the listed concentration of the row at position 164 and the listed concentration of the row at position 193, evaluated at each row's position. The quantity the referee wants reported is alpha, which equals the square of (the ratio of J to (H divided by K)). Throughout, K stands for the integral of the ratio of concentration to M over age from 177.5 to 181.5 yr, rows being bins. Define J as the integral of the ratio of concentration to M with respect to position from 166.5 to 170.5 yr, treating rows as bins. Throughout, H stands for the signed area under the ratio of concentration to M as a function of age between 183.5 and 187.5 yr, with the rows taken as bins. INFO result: 17.0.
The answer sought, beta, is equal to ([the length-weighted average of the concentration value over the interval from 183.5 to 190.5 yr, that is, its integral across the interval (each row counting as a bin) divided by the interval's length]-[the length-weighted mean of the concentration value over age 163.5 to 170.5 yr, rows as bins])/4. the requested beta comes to -0.008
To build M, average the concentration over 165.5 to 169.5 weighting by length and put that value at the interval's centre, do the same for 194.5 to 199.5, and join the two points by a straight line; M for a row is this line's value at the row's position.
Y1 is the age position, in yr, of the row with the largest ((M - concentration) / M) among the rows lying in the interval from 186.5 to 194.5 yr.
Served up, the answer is 194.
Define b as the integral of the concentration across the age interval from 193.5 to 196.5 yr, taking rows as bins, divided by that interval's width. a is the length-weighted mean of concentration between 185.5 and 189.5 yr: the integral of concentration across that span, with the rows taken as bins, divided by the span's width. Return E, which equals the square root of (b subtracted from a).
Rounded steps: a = 3.33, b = 3.11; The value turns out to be 0.47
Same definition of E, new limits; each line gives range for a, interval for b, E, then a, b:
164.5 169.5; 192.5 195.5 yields 0.47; 3.35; 3.13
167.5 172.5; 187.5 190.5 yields 0.35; 3.41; 3.28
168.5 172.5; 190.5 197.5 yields 0.53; 3.42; 3.14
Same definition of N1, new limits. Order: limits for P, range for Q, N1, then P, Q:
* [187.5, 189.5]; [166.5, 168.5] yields 1.02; 3.29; 3.36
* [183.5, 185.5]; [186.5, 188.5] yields 0.99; 3.35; 3.33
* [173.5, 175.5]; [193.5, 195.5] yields 0.91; 3.41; 3.11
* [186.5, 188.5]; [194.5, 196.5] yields 0.93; 3.33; 3.10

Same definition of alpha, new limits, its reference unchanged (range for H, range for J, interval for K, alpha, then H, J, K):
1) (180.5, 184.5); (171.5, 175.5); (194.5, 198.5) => 15.1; 4.21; 4.18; 3.92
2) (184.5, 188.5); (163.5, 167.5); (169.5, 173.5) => 16.4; 4.15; 4.03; 4.17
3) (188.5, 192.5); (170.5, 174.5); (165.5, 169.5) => 17.8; 4.04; 4.19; 4.07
